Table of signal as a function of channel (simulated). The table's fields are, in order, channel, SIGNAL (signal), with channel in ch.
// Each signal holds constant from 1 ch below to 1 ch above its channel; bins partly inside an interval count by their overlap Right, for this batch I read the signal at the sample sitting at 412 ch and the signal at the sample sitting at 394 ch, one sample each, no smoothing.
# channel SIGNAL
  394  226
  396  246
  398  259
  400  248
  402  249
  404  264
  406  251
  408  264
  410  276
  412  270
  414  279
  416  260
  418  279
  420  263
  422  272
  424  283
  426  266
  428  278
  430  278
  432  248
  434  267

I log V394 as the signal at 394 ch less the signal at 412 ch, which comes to -44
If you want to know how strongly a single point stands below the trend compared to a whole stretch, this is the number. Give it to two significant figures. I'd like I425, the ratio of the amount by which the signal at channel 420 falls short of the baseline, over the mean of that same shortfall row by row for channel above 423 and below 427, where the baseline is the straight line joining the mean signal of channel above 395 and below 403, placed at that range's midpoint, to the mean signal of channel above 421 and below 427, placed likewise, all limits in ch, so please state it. 75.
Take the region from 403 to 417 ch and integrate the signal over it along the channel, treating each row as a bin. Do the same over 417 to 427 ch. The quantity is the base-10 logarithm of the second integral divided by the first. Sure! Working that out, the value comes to -0.14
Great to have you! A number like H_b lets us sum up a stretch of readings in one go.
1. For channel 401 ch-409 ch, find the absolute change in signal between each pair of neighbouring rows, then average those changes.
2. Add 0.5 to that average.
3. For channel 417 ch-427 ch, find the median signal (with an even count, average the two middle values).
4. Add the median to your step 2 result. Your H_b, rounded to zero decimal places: 286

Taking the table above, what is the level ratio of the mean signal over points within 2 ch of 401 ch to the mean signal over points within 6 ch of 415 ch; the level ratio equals 0.92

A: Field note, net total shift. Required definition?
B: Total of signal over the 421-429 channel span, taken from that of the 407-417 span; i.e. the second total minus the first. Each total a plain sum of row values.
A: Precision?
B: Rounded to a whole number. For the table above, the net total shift 250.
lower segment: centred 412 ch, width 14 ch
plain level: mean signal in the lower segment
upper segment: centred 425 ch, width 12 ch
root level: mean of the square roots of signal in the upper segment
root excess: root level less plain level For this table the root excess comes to -252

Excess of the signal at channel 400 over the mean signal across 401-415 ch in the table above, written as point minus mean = -17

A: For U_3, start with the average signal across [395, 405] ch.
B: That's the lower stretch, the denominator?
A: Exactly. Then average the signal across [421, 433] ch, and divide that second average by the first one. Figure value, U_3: 1.070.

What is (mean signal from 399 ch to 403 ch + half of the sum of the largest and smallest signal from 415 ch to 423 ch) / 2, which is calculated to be 259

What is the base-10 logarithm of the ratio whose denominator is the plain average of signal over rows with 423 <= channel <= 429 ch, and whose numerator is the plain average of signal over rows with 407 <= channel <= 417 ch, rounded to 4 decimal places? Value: -0.0093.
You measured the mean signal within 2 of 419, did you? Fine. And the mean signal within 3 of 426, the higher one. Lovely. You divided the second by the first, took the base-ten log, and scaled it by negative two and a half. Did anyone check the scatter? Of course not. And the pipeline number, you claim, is -0.019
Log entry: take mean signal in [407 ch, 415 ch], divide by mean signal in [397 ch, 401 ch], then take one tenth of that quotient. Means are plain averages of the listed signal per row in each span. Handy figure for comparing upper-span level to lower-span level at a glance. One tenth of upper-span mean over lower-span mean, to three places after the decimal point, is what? 0.107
